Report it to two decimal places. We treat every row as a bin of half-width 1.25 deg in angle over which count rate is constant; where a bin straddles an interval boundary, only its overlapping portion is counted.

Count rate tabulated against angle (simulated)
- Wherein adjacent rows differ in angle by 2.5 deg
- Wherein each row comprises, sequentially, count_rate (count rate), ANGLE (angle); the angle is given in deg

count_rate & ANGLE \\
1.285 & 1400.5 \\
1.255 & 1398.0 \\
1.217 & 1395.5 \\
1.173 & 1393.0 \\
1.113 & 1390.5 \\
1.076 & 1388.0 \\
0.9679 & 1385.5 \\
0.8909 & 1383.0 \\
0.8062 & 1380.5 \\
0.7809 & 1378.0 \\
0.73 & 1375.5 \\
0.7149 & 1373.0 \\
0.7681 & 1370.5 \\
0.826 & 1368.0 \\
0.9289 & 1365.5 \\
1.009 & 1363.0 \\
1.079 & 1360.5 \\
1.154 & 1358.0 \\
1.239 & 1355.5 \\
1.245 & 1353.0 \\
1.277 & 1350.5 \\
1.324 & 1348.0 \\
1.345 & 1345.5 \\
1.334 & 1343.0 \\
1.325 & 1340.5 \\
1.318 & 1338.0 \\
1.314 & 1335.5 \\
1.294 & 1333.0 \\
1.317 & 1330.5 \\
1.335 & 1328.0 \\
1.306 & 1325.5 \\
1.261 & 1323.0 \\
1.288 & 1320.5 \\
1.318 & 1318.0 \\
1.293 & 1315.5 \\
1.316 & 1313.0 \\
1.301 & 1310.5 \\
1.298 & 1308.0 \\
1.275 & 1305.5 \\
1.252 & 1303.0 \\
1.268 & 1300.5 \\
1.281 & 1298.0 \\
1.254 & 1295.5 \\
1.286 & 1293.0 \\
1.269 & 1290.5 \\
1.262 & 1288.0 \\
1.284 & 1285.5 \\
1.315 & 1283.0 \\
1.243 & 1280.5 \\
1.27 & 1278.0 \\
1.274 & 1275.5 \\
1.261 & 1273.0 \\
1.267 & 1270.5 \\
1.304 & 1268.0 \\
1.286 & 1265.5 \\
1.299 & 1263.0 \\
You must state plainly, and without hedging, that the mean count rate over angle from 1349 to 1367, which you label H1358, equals 1.13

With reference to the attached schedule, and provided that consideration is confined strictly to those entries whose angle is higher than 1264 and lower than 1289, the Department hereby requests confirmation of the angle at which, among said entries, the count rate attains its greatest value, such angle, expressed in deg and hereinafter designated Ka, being 1283.0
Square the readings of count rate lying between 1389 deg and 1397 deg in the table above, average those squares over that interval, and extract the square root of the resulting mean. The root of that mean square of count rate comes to 1.17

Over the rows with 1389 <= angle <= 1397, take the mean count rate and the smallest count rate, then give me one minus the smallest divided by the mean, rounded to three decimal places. 0.047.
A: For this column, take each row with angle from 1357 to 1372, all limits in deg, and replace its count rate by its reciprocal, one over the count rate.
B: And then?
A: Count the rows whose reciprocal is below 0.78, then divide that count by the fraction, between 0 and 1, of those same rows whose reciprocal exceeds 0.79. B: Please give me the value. 0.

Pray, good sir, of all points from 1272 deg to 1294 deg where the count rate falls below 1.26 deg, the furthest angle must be 1280.5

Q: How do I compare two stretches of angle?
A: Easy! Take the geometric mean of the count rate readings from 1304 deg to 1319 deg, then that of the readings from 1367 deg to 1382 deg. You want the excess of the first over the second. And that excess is 0.53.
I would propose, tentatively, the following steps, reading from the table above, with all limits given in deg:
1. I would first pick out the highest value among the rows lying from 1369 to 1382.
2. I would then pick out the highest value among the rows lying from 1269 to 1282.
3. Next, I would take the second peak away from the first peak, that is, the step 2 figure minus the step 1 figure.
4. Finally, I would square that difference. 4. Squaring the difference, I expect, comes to 0.22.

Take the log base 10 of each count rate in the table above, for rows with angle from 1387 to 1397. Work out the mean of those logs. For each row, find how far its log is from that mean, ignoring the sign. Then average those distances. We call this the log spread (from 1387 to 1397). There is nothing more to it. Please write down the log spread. 0.019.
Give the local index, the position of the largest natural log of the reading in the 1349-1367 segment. 1350.5 deg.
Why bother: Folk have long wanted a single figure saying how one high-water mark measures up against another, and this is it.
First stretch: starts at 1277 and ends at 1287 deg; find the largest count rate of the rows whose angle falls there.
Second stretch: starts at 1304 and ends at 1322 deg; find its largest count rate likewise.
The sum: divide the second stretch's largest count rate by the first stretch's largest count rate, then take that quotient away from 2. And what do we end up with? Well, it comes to 1.00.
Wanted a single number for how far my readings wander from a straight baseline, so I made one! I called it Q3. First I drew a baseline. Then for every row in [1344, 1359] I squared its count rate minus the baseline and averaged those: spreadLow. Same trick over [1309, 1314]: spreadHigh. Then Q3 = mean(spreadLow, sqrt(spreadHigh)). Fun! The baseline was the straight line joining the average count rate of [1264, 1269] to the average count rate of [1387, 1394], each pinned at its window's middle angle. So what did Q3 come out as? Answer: 0.044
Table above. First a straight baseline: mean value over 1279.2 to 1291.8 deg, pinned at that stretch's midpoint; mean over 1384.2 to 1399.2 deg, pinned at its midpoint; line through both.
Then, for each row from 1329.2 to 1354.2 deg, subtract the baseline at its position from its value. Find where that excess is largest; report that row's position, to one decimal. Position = 1345.5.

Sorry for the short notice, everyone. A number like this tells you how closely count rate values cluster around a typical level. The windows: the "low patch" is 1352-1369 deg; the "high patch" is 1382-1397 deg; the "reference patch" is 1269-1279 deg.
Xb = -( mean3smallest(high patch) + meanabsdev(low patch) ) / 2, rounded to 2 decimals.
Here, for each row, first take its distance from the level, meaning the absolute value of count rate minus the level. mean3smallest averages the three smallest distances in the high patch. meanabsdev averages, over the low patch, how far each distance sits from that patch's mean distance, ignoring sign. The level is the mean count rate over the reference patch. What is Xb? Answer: -0.11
